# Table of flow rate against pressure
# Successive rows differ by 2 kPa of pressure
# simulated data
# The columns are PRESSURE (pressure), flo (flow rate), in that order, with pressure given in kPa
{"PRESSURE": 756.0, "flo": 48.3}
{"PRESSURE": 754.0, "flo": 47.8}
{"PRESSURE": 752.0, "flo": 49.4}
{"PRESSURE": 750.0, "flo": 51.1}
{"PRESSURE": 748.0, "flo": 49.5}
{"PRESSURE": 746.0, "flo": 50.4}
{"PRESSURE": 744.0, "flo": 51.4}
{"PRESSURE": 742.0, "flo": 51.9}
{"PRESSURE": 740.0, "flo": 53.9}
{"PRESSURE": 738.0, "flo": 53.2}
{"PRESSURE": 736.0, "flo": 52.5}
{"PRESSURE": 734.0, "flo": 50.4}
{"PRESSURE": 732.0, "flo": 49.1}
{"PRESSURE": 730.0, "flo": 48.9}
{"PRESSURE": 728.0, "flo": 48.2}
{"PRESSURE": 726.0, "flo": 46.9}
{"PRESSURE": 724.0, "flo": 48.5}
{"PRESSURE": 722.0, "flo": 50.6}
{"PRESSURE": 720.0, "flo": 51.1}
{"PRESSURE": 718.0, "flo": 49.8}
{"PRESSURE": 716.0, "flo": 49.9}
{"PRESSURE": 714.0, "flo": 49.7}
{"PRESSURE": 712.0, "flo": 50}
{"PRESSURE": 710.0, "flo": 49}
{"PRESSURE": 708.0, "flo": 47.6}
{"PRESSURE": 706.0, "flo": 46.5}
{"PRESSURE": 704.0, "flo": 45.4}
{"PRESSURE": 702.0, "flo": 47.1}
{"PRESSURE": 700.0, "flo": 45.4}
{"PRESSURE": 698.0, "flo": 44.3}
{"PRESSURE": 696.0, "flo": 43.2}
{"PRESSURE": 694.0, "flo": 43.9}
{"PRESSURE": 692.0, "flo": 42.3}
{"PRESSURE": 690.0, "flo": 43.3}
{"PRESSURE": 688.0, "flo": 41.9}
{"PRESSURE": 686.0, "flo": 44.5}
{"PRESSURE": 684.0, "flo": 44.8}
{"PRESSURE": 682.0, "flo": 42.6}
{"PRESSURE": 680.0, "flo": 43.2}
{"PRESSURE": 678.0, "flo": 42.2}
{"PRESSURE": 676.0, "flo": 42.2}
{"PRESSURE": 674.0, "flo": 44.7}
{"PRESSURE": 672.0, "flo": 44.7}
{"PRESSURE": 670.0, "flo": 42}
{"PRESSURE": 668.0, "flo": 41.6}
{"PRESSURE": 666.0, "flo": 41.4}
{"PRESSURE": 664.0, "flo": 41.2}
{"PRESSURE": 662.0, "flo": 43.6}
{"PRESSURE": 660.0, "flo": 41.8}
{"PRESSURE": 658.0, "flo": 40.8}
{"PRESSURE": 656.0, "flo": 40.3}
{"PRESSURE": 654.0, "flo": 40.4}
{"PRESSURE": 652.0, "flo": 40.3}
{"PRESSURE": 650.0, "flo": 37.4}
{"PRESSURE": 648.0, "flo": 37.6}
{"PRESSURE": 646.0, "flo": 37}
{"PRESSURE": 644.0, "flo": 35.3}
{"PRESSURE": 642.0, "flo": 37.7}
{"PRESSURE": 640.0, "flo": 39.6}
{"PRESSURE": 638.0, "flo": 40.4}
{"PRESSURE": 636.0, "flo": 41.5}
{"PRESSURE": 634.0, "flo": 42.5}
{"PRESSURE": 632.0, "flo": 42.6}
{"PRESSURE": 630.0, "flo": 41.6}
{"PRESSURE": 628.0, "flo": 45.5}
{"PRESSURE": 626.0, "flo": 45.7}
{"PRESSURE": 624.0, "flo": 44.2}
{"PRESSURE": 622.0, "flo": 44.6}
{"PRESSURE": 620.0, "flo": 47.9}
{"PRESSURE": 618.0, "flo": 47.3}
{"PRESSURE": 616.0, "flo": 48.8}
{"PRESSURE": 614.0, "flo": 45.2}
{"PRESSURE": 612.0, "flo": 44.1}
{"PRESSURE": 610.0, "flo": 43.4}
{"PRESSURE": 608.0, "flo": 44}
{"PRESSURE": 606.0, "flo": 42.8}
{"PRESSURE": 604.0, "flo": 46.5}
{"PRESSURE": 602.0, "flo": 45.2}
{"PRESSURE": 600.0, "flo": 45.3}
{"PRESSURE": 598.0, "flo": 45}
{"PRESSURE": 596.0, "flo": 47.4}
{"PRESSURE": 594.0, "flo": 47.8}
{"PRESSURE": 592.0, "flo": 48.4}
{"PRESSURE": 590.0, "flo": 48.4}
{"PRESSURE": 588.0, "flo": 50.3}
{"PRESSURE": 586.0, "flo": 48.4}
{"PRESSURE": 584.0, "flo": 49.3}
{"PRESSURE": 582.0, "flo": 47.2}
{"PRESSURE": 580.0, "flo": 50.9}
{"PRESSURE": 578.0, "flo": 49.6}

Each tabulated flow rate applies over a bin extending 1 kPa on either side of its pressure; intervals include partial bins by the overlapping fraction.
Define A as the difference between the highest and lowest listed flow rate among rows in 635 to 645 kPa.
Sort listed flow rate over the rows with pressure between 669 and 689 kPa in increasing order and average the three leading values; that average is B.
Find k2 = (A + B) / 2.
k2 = 24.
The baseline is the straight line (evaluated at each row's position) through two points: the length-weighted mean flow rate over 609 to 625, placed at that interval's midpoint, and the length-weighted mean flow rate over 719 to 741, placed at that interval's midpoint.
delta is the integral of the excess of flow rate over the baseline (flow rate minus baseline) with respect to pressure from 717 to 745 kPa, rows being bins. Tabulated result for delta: 3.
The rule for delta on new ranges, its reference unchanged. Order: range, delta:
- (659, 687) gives -142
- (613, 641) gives -56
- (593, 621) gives 14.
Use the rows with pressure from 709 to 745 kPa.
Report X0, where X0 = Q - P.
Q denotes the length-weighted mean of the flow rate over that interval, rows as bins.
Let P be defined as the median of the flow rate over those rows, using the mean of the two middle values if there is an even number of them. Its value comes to 0.33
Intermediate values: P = 50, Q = 50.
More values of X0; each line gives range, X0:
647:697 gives -0.12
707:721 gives -0.21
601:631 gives -0.08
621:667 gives -0.20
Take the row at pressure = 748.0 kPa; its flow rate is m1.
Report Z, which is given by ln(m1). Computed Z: 3.90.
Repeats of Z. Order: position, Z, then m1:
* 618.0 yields 3.86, 47.3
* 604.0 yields 3.84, 46.5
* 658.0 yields 3.71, 40.8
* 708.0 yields 3.86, 47.6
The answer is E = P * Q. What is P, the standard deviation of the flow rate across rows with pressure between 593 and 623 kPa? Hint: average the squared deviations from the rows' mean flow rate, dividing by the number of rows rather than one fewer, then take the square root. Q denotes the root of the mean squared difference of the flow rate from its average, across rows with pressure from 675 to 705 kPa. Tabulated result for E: 2.5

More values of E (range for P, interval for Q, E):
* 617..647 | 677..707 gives 5.5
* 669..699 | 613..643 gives 3.2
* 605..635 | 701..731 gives 3.2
